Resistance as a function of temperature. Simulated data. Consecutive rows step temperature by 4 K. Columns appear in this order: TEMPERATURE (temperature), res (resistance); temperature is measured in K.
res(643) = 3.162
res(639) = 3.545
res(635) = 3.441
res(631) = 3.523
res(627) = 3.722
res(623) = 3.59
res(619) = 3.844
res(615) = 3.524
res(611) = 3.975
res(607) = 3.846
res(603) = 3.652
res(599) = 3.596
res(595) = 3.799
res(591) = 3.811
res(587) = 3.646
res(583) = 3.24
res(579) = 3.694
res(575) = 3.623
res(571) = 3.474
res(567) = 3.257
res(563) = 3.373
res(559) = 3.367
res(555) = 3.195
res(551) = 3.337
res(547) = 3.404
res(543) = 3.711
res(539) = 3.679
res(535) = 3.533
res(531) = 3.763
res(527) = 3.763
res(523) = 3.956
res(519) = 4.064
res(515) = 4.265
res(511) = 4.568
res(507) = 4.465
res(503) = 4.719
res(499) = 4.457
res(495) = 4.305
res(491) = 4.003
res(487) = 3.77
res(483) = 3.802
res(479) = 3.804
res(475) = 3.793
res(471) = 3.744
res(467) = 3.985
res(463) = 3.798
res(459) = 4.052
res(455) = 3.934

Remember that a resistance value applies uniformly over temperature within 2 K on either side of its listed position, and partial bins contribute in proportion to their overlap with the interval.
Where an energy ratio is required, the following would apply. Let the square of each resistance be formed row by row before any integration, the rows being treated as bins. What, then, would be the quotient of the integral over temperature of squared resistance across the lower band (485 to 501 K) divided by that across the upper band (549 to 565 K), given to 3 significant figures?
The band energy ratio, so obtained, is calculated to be 1.56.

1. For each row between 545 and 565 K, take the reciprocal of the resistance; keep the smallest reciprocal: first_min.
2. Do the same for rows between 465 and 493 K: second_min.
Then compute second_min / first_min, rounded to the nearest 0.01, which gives 0.85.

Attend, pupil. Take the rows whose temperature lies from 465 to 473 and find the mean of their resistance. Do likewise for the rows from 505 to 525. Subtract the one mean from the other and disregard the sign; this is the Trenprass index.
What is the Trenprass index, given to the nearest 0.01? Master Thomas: 0.40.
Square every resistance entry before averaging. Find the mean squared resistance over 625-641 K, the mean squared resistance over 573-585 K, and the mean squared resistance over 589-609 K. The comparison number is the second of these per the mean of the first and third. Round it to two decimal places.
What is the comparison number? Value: 0.93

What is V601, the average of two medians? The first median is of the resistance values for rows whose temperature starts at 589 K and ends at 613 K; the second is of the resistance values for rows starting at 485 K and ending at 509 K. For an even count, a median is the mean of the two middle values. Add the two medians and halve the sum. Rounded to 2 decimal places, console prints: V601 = 4.09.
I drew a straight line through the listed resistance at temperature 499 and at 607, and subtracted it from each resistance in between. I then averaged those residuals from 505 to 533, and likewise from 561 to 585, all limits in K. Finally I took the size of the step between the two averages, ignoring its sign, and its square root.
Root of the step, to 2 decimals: 0.61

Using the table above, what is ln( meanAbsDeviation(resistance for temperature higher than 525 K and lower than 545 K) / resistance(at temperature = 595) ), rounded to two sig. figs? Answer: -4.0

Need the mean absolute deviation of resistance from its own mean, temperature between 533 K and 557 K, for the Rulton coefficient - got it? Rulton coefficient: 0.16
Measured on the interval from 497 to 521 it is 0.17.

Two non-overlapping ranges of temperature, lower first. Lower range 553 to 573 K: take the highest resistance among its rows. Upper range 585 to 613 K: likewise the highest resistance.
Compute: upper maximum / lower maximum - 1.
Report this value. 0.14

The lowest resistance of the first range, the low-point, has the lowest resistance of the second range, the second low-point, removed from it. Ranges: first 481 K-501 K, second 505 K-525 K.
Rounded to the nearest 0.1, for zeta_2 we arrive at -0.2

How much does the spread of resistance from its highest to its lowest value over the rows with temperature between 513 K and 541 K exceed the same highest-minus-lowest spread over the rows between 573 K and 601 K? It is 0.2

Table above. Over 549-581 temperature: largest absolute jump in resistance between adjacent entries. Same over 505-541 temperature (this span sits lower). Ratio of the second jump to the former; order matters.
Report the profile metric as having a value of 1.40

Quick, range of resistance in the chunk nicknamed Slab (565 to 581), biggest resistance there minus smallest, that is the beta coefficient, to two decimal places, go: 0.44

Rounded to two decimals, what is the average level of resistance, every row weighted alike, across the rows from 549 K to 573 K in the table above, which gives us 3.33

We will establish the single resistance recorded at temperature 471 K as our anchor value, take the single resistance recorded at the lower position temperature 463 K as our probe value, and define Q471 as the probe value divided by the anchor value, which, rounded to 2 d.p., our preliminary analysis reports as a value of 1.01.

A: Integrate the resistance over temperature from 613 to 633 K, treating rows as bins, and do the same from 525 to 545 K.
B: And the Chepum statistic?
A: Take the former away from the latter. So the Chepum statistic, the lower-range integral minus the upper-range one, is 1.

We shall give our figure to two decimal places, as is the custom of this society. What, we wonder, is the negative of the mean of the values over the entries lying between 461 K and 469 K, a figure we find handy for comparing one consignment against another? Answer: -3.89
